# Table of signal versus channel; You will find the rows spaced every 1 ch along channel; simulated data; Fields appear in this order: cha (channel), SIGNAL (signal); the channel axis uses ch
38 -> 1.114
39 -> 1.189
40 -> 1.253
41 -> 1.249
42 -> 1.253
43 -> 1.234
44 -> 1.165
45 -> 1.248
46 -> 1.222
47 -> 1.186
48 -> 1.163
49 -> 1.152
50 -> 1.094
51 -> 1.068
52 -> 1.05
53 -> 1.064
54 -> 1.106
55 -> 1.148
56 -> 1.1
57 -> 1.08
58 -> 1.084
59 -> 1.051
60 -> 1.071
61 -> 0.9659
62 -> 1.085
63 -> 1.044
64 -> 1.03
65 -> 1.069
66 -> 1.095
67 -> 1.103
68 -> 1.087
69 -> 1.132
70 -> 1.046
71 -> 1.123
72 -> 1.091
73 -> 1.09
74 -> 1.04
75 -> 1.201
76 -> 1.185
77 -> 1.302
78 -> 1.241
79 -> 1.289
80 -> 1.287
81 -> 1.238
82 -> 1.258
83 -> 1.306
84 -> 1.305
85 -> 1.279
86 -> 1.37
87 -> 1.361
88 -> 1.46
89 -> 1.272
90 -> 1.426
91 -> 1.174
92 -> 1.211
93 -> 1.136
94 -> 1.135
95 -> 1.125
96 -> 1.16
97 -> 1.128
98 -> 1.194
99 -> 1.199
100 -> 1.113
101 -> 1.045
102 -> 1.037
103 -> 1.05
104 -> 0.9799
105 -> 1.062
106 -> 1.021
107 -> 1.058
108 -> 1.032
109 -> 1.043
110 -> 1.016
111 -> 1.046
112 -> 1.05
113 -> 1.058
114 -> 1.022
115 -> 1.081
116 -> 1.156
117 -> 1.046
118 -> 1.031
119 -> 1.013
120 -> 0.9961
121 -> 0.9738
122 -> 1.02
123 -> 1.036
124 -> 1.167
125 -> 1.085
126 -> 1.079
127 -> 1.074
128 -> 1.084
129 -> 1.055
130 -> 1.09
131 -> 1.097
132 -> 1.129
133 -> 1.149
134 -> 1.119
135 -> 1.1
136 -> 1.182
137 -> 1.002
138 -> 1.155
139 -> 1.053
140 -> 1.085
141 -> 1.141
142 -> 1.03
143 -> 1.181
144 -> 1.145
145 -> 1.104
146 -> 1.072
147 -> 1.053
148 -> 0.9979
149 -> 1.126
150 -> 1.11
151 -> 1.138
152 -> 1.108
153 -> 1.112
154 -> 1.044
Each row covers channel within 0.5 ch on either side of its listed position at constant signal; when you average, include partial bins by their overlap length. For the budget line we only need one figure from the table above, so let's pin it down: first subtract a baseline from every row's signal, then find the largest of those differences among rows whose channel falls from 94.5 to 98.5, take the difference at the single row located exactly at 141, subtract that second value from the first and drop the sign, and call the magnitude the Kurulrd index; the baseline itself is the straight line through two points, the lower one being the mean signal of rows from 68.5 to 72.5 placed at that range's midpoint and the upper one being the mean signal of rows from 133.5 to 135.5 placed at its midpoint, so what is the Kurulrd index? 0.061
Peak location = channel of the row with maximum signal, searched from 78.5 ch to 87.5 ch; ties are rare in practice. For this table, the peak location 86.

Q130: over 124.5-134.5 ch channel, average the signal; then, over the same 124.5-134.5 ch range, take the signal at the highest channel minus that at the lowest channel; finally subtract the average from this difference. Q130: -1.06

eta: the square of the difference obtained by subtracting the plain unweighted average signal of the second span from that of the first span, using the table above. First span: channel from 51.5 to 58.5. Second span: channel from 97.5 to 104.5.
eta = 0.000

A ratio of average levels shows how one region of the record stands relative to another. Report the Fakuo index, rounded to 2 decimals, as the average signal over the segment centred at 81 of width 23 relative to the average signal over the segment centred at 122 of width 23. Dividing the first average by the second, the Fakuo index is 1.16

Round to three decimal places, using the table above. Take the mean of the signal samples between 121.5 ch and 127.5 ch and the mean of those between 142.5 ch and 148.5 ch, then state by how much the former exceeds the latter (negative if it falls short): -0.015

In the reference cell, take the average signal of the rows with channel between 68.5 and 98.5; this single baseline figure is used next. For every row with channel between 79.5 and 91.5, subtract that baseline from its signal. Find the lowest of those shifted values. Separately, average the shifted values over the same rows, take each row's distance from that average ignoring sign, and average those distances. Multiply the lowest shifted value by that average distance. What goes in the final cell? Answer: -0.0028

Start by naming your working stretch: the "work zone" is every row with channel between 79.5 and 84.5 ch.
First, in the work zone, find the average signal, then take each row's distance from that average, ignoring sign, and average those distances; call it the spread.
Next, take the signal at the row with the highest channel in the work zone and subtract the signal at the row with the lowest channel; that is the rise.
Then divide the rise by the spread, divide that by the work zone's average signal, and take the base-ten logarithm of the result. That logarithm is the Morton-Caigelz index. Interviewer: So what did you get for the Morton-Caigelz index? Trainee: -0.24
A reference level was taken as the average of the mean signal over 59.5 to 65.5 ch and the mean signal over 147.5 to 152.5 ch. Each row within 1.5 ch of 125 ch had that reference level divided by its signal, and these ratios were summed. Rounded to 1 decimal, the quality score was 2.9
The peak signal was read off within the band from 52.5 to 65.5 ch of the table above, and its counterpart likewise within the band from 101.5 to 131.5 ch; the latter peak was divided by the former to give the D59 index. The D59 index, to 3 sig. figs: 1.02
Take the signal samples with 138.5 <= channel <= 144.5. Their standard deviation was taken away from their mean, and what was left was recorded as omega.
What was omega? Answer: 1.05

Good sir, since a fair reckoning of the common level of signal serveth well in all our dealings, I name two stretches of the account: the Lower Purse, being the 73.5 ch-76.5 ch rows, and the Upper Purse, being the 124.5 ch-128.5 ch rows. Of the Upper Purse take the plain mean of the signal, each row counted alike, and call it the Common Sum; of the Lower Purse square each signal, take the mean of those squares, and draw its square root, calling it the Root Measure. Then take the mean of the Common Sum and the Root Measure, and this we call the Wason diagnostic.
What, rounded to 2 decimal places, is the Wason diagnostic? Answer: 1.11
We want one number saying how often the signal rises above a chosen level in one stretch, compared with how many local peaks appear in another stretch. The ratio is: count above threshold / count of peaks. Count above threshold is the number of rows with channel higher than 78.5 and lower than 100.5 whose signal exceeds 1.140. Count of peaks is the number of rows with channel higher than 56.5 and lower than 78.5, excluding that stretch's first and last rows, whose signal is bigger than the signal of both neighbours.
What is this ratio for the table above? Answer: 2.1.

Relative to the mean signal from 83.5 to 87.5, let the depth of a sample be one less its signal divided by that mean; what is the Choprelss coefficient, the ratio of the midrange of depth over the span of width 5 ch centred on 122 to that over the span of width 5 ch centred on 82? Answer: 4.6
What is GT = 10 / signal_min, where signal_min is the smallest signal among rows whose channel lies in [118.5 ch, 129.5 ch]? 10.3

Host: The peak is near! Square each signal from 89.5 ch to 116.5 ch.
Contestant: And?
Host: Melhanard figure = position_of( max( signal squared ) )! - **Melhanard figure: 90 ch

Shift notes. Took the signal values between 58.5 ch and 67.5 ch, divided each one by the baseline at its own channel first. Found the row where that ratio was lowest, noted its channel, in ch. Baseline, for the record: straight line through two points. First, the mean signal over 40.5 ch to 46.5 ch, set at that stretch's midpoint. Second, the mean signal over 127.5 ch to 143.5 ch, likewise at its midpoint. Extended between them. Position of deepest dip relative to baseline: 61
